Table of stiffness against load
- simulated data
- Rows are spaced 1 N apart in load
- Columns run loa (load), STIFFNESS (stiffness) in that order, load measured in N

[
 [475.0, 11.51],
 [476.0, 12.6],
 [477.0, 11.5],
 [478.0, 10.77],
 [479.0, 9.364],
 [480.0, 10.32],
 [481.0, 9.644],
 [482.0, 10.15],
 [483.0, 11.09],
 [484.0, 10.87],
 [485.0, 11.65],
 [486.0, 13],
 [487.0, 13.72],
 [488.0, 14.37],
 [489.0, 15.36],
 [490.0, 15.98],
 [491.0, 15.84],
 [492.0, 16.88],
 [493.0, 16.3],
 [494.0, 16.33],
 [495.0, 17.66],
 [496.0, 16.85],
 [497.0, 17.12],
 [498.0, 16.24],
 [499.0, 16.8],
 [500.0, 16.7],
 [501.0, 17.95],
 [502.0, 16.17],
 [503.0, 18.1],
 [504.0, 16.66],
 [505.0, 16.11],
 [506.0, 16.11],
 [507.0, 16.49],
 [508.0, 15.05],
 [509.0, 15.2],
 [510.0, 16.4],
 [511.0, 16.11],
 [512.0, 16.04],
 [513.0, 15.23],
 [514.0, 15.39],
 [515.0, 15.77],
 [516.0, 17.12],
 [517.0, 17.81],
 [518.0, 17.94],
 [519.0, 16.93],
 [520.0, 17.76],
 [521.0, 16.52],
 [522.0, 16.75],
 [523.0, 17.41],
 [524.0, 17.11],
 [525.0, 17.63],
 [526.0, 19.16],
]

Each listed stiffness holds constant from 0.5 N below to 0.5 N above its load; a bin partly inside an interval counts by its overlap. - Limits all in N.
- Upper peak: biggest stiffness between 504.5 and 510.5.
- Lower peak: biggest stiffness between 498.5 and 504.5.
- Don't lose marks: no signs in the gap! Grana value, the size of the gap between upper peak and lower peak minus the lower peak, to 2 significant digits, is -16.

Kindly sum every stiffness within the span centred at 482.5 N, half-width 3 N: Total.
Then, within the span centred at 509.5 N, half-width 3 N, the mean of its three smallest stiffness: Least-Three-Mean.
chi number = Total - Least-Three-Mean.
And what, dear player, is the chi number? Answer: 48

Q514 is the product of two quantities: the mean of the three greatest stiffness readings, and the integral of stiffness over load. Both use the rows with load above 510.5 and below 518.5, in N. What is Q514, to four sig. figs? 2316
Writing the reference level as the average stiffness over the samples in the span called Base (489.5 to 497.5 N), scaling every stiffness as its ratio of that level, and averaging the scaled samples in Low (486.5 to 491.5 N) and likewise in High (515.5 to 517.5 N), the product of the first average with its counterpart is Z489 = 0.95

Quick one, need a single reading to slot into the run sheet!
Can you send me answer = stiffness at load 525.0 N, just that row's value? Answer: 17.63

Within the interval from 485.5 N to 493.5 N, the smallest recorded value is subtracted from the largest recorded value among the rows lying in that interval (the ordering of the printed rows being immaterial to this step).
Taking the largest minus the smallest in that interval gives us 3.9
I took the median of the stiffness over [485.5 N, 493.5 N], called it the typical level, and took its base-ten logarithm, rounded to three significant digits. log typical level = 1.19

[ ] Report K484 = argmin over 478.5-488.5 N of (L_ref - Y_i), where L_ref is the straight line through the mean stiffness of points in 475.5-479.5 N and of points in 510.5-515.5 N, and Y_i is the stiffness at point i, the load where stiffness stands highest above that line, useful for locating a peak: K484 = 488.0 N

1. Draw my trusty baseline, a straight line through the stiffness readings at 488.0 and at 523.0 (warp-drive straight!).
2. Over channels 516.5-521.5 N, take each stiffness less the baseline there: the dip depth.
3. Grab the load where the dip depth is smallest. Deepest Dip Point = 521.0 N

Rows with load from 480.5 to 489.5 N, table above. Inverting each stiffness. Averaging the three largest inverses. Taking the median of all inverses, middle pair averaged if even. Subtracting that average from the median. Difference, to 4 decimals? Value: -0.0122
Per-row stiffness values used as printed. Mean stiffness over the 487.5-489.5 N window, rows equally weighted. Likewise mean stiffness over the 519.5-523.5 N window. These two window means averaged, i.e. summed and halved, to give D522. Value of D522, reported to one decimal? 16.0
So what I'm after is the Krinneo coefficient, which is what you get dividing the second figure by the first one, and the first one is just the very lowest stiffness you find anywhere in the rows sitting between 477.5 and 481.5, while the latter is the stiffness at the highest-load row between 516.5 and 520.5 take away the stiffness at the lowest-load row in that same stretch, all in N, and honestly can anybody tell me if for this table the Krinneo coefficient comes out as -0.005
